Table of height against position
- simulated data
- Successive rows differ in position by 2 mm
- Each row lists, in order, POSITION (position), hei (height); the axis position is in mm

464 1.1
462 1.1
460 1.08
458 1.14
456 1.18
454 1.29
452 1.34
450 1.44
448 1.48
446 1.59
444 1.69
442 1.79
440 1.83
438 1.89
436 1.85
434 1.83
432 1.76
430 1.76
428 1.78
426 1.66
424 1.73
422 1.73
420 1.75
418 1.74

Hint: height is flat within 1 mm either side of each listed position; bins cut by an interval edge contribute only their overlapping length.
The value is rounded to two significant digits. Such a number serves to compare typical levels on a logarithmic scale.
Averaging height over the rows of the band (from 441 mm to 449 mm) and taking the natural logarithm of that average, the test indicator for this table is 0.49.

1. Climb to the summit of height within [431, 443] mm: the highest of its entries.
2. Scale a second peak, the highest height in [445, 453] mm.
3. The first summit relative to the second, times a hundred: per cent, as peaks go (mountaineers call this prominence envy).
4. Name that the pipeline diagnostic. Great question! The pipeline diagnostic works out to 119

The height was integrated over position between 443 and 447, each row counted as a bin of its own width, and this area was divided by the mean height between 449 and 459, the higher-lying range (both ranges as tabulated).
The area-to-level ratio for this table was 5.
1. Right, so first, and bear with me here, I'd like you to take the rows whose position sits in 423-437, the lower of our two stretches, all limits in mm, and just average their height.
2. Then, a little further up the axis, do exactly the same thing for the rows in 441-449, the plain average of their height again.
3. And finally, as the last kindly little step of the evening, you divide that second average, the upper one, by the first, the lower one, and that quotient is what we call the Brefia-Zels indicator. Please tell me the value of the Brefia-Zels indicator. 0.93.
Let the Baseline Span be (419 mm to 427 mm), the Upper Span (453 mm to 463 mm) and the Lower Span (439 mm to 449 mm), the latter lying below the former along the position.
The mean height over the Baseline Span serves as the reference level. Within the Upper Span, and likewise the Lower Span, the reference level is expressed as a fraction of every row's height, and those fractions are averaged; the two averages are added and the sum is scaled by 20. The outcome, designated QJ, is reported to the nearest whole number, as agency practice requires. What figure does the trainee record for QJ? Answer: 50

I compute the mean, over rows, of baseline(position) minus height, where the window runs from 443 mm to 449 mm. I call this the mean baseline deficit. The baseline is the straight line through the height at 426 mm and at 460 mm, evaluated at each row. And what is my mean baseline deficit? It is -0.27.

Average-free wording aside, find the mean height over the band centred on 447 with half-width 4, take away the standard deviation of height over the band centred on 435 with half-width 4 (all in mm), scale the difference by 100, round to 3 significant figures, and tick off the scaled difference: 150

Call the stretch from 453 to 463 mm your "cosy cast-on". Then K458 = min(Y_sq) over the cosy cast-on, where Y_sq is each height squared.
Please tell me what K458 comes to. 1.2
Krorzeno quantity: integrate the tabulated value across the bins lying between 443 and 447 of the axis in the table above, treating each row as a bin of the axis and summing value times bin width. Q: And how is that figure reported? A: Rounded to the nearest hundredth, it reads 6.56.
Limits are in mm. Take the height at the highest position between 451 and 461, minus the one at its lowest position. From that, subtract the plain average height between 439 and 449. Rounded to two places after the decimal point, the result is -1.94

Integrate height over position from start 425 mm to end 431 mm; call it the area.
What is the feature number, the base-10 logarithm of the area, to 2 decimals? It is 1.02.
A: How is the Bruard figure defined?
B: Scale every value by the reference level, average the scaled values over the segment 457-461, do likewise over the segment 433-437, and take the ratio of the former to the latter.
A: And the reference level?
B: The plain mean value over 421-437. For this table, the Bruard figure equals 0.60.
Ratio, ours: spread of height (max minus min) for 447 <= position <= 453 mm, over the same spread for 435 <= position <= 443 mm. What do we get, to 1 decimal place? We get 1.4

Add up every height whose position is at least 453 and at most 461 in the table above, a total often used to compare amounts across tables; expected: 4.7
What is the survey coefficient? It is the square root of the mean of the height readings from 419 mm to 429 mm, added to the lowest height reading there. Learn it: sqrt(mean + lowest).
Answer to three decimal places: 1.841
